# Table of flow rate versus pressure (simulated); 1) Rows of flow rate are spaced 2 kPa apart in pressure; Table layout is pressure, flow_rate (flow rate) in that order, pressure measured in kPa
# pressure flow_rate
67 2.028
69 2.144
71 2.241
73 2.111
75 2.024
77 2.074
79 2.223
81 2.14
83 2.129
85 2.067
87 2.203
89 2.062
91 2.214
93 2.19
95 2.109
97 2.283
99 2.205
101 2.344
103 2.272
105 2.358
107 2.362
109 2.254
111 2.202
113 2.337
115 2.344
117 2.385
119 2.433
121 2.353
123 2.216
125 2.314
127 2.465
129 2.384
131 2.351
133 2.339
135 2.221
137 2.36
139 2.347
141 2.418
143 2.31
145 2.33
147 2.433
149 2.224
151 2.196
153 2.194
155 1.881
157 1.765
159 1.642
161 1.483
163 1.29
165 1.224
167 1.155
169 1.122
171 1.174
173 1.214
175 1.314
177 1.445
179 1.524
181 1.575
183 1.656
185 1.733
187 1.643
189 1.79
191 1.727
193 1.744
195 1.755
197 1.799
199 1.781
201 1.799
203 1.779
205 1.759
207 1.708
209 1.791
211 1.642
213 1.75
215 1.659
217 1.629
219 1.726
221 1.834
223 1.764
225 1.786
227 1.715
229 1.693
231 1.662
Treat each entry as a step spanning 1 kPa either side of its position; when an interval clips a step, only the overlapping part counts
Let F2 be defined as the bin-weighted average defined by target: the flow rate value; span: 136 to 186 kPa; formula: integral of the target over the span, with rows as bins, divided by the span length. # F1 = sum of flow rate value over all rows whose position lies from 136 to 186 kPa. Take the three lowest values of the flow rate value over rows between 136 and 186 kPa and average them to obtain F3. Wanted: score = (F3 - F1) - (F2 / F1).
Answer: -43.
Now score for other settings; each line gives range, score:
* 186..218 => -26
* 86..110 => -25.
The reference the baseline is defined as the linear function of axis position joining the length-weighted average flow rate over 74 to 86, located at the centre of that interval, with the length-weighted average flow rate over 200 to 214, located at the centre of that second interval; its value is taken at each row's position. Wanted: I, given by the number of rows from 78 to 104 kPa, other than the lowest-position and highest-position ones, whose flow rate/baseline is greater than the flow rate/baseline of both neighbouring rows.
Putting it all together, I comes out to 4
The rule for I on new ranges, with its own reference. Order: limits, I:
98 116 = 2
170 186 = 0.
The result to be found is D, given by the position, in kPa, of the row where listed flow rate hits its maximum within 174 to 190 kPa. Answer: 189 kPa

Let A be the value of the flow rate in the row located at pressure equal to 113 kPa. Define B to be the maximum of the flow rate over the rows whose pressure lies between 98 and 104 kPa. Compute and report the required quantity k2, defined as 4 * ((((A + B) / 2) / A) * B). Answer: 9.4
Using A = 2.337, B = 2.344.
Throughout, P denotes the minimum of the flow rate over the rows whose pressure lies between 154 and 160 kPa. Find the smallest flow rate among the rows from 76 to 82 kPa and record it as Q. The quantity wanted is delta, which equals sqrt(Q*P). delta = 1.85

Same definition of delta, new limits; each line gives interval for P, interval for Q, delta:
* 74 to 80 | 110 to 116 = 2.11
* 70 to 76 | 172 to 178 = 1.57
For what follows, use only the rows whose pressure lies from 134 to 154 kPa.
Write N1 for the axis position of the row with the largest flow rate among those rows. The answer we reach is 147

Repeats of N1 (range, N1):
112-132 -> 127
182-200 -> 197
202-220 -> 209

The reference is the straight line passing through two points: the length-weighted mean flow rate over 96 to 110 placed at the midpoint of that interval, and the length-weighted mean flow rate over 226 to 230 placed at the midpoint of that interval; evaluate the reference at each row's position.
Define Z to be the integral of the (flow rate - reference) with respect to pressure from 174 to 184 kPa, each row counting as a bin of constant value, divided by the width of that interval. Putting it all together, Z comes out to -0.43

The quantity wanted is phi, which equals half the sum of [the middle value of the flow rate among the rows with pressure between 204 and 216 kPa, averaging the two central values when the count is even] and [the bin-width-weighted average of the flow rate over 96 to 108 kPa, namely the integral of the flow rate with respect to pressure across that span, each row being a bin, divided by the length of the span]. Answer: 2.02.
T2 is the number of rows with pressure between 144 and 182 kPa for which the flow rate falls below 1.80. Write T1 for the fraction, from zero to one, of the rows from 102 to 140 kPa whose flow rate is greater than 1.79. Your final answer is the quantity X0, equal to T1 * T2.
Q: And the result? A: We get 13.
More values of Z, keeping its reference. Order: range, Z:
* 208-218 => -0.08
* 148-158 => -0.01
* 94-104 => -0.07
